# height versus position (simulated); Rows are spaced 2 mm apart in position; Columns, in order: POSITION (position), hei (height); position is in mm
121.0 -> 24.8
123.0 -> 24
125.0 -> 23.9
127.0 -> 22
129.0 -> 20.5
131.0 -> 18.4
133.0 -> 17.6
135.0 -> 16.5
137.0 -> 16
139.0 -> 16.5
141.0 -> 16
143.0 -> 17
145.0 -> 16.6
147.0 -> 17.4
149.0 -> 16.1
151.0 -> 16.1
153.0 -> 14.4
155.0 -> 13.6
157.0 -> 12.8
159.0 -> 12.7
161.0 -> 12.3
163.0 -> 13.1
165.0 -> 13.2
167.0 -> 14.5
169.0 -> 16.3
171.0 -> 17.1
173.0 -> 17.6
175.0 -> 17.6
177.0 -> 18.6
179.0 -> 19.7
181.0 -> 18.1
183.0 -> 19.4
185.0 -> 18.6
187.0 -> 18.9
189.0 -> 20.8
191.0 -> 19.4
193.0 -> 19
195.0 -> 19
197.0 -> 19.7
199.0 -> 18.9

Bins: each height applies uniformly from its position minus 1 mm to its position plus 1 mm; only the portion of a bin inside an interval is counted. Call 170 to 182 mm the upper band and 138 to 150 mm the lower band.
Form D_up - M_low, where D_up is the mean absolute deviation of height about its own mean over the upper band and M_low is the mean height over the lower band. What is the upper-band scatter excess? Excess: -15.9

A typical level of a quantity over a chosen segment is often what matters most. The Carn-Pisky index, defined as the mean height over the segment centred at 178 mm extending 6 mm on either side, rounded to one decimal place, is 18.5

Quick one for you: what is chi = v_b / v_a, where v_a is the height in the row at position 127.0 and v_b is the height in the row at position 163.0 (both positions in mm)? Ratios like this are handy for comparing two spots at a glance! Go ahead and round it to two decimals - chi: 0.60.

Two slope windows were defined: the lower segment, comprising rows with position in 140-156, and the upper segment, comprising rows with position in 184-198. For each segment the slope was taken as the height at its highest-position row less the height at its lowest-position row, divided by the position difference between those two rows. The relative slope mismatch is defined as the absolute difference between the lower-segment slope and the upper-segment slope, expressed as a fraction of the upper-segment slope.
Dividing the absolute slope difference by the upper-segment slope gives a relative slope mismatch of 2.9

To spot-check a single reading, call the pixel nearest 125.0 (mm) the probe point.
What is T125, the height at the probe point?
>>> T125 23.9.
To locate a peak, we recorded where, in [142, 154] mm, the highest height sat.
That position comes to 147.0 mm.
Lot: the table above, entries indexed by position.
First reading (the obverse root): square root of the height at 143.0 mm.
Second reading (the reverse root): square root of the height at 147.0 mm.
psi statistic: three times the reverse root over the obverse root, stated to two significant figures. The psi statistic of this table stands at 3.0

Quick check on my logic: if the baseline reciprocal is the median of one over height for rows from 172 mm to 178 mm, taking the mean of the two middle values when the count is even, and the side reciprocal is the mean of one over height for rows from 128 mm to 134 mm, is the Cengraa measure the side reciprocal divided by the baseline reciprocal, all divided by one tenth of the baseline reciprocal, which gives 165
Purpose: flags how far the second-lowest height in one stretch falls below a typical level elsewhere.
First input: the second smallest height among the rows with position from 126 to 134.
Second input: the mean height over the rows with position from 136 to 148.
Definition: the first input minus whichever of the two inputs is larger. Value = 0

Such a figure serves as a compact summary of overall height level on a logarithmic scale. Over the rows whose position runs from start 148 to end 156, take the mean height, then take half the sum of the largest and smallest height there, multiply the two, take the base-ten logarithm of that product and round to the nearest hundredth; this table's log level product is 2.35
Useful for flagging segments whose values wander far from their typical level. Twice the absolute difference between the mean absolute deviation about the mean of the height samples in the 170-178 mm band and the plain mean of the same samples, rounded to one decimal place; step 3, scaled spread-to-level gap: 34.6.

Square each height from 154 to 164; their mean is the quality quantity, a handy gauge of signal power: 167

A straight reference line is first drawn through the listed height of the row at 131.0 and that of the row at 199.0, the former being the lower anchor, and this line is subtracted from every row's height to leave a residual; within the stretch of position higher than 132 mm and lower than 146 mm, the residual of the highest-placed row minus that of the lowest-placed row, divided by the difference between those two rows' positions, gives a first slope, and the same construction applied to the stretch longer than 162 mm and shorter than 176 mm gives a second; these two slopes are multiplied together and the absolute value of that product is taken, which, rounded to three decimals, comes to 0.033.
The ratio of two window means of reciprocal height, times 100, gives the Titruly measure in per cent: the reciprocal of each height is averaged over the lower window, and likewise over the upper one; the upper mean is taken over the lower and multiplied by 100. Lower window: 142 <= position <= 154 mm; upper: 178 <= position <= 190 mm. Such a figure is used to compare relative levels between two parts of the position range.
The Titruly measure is 84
